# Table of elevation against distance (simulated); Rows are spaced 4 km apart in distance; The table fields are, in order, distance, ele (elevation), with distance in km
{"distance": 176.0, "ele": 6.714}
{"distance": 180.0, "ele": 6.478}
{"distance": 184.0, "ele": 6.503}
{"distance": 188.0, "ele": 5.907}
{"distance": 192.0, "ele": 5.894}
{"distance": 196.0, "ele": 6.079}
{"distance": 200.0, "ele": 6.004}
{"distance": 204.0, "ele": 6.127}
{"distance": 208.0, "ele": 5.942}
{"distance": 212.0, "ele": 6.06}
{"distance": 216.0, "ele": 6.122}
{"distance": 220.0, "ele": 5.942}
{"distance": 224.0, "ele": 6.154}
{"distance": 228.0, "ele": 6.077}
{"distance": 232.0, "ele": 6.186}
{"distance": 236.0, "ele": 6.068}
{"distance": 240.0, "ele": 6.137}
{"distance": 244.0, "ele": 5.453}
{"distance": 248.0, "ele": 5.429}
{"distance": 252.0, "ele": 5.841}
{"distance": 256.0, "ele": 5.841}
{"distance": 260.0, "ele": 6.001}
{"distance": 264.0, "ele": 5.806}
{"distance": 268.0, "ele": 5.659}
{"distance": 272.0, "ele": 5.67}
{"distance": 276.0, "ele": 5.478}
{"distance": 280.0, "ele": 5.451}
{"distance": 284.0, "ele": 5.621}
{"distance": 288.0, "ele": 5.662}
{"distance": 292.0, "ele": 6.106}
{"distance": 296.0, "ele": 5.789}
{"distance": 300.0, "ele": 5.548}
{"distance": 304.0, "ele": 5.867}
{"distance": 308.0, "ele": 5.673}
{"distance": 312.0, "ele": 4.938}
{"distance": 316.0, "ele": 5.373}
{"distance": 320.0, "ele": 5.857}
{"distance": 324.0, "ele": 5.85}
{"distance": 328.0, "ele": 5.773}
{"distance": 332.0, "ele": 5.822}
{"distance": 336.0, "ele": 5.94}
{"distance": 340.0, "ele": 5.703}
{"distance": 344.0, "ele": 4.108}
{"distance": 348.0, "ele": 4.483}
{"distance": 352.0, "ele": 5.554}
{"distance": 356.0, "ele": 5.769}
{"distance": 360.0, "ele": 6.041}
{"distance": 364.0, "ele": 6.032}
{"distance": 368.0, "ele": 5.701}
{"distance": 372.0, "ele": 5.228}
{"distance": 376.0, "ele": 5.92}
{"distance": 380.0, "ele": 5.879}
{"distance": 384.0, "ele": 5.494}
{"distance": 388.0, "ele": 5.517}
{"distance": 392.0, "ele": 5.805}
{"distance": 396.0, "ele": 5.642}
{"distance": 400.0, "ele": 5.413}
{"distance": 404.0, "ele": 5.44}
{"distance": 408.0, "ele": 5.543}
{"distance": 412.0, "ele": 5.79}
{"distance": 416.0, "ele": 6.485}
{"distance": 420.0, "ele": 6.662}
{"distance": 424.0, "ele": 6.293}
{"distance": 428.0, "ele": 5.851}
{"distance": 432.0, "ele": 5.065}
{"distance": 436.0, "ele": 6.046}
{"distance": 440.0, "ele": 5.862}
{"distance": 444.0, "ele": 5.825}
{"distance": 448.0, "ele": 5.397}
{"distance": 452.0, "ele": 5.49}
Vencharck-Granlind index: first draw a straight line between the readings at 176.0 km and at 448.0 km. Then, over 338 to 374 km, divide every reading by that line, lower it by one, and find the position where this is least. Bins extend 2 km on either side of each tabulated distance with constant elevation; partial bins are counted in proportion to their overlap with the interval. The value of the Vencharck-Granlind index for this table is 344.0 km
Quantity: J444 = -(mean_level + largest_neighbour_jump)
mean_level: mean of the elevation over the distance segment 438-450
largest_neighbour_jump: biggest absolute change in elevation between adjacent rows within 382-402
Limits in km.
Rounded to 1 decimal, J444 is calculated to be -6.0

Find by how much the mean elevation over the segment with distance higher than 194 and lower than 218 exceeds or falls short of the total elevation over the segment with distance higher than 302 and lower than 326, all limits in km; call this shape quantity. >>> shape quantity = -27.5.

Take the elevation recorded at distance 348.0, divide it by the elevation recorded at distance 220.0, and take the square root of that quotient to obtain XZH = 0.87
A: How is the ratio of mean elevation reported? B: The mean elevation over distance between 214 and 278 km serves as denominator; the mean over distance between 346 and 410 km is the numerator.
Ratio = 0.95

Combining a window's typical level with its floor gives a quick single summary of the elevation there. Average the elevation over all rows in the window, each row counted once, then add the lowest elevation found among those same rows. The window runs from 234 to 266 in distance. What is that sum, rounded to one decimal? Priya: 11.3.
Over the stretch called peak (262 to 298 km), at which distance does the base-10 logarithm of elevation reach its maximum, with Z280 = 292.0 km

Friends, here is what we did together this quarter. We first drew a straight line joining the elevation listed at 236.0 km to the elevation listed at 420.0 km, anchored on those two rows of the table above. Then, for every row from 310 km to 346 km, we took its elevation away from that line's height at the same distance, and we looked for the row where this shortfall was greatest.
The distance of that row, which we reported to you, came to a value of 344.0 km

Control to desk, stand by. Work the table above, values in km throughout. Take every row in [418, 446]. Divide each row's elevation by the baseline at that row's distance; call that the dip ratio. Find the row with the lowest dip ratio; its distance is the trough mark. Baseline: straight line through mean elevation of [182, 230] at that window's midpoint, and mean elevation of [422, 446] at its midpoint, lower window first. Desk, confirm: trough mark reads 432.0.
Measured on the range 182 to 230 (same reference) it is 192.0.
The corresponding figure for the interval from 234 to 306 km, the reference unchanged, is 248.0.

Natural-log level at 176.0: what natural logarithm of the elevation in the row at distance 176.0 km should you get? 1.90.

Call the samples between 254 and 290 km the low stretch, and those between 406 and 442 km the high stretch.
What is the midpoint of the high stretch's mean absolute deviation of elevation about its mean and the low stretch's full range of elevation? 0.46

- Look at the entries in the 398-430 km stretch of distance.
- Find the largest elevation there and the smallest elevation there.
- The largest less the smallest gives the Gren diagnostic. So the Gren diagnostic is 1.2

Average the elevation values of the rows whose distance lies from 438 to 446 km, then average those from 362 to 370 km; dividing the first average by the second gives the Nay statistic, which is 1.00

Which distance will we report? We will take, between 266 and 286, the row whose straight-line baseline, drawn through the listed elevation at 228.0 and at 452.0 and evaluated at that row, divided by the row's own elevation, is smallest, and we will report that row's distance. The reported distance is 272.0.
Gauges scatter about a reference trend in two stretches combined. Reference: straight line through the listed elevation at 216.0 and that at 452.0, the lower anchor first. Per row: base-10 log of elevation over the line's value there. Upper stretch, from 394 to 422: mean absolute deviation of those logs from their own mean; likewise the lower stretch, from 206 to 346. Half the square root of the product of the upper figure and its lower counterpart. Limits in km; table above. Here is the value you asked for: 0.0121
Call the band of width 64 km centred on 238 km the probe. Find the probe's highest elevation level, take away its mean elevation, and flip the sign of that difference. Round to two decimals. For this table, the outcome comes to -0.27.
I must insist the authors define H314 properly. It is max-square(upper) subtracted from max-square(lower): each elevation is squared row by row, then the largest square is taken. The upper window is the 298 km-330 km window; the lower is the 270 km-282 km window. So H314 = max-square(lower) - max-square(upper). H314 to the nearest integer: -2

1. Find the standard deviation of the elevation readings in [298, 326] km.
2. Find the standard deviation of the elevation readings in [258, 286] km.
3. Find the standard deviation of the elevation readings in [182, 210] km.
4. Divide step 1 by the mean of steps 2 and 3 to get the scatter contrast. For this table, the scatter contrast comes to 1.7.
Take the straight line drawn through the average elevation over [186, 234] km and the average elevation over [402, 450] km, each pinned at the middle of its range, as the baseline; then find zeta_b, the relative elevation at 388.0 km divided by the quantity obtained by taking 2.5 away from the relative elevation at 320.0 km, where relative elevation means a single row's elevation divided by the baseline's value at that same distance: -0.619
